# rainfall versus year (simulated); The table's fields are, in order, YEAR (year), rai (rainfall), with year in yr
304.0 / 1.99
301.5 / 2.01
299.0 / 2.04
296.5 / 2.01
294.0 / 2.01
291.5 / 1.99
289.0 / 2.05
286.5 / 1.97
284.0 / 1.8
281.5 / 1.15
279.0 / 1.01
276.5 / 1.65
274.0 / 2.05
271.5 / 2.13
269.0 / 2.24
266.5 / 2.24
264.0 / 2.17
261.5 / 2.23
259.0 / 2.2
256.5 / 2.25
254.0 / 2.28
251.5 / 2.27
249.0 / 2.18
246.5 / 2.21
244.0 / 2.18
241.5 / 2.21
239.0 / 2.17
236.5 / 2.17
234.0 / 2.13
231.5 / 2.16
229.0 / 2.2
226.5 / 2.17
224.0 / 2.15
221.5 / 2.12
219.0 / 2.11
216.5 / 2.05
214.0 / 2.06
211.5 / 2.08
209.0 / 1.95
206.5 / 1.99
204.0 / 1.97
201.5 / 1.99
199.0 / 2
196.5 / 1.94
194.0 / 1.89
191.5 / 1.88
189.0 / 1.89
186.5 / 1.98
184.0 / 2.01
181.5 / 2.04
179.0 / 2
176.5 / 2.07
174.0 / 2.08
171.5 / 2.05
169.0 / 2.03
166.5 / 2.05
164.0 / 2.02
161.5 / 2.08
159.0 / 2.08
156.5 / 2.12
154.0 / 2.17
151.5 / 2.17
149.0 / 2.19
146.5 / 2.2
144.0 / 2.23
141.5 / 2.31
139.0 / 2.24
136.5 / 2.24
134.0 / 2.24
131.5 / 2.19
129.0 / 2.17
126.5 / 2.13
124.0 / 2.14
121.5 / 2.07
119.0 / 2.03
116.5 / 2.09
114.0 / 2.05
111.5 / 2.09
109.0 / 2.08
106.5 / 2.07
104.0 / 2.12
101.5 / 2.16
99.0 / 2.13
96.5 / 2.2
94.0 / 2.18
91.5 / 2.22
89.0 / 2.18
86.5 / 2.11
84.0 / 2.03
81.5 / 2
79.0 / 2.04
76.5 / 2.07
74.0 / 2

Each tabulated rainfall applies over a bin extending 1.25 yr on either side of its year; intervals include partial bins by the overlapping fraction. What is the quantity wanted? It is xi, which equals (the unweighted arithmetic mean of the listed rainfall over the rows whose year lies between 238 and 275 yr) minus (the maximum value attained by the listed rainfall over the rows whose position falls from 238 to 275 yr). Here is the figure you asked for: -0.08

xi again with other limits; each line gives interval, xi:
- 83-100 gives -0.07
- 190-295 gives -0.24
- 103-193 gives -0.21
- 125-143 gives -0.09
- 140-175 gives -0.18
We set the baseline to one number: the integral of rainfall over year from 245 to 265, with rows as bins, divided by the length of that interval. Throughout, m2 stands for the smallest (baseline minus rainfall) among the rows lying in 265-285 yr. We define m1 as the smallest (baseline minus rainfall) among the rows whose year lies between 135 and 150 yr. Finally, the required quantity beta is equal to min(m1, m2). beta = -0.09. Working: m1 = -0.09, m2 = -0.016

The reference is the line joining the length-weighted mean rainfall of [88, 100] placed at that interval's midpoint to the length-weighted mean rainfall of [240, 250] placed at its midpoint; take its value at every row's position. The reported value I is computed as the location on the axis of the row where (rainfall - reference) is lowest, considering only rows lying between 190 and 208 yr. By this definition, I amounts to 191.5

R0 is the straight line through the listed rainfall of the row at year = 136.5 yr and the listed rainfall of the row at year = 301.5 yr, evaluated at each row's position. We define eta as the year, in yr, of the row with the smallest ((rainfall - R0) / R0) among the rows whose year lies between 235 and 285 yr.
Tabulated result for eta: 279.0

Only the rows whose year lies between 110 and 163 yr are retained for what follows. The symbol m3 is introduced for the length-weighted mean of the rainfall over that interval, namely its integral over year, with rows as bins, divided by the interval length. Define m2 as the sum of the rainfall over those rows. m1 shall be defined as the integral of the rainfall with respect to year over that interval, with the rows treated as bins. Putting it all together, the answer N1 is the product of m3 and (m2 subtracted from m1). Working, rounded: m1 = 114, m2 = 45.2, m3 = 2.15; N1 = 148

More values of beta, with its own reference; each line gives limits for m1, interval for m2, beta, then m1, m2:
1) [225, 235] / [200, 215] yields 0.02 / 0.02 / 0.144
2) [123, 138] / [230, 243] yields -0.02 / -0.02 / 0.014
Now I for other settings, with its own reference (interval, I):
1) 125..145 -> 126.5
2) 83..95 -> 84.0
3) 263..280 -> 279.0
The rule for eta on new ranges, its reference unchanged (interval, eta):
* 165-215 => 191.5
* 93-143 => 119.0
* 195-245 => 196.5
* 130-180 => 179.0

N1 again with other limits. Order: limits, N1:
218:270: 149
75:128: 142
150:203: 131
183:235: 128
